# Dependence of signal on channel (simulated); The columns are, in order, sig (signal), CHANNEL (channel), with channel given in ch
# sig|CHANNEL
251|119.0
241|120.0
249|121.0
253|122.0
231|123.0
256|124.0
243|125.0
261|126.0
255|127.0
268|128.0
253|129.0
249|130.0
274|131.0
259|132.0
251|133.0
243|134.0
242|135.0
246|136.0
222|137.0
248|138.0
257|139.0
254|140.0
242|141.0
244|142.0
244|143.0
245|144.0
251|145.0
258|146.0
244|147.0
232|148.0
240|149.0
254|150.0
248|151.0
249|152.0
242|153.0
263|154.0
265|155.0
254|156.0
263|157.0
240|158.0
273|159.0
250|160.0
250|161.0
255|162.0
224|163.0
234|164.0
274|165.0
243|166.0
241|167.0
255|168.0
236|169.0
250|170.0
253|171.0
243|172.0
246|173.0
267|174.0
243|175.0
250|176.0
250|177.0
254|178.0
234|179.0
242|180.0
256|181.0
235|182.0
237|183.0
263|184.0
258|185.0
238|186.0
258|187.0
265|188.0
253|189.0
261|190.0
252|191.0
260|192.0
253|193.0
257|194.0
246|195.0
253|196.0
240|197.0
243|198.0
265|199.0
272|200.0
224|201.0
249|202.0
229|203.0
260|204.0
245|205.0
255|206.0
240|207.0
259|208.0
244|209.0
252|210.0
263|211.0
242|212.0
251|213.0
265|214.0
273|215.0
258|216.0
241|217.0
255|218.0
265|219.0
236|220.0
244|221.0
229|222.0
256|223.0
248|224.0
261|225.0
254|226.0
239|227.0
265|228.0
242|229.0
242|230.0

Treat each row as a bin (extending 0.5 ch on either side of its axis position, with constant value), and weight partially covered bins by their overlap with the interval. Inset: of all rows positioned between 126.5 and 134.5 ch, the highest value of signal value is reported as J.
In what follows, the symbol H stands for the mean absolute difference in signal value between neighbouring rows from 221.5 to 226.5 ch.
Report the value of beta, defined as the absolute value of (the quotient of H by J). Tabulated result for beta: 0.050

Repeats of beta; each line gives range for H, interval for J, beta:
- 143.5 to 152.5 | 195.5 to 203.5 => 0.031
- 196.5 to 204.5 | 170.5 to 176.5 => 0.083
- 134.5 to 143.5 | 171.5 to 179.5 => 0.037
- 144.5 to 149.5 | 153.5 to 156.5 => 0.039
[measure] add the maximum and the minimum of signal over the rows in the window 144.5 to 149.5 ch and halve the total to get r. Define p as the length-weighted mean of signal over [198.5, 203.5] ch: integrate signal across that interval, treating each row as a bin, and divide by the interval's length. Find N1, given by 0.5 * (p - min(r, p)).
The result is 1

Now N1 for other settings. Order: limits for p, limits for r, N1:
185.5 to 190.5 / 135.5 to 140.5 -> 8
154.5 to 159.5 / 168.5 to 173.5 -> 7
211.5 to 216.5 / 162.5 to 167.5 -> 4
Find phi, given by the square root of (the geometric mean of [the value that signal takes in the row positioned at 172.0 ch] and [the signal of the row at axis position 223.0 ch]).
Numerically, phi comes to 15.8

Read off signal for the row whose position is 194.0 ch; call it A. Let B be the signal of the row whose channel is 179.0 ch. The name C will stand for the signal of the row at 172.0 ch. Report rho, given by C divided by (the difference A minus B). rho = 11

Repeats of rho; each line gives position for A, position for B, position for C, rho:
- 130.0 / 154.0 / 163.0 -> -16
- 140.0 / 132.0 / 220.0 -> -47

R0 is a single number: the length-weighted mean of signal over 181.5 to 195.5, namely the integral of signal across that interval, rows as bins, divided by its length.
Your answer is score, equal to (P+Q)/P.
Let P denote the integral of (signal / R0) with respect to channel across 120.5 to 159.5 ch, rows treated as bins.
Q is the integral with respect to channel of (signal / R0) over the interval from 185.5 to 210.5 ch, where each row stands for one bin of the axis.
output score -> 1.6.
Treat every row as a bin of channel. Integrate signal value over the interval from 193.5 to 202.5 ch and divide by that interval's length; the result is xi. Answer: 250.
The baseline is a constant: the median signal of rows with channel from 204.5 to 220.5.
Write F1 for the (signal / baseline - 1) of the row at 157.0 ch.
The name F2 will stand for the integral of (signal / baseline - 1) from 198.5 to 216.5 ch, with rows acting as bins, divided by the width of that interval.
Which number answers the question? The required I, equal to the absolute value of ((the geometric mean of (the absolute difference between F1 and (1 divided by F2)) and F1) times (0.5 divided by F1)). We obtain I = 42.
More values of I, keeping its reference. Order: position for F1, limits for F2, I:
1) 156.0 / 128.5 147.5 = 82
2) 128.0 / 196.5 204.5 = 14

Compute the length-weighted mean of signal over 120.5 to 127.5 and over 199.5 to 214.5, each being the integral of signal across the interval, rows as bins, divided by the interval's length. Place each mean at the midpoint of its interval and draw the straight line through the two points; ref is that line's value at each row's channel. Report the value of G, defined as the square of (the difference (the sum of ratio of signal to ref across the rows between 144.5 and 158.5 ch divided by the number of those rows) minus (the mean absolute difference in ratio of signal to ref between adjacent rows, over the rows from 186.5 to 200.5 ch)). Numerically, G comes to 0.932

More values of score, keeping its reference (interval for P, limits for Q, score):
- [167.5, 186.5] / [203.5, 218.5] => 1.8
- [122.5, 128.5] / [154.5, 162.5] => 2.4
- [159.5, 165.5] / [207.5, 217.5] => 2.7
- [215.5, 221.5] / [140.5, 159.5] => 4.2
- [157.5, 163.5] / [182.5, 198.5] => 3.7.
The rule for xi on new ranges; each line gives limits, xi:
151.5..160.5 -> 255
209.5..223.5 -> 252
